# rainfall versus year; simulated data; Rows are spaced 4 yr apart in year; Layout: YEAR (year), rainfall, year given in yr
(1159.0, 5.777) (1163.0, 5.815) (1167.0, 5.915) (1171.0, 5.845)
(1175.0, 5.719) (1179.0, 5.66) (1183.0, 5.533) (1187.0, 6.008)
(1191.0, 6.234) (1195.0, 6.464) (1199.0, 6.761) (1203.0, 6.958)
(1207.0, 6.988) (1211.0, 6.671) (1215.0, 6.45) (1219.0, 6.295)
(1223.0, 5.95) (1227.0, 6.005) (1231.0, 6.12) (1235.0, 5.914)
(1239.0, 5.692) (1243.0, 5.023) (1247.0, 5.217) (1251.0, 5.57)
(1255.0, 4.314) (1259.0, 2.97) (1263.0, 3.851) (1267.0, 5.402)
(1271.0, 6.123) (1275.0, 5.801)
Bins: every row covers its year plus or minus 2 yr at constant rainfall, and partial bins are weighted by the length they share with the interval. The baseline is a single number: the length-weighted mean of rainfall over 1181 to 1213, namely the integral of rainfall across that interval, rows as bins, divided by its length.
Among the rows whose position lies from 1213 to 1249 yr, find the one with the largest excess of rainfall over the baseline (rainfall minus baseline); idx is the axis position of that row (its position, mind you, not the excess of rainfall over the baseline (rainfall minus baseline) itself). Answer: 1215.0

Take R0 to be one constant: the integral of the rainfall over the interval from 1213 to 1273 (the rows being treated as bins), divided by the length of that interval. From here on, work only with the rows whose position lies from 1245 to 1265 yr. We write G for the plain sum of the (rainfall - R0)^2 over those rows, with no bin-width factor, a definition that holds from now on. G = 9.5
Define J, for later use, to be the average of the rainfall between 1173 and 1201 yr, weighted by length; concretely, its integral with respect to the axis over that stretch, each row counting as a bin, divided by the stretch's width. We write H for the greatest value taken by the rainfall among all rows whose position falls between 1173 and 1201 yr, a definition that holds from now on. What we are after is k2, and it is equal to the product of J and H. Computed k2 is 41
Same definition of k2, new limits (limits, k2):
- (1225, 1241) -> 36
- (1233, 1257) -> 31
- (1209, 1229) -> 42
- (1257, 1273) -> 28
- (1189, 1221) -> 46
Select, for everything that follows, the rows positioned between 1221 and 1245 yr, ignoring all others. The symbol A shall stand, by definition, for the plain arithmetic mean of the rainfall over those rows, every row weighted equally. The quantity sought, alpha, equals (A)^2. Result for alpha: 33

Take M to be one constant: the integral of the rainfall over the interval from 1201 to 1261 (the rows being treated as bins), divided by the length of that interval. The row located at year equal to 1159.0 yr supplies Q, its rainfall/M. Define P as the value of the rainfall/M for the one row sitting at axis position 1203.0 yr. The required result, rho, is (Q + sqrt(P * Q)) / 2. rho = 1.06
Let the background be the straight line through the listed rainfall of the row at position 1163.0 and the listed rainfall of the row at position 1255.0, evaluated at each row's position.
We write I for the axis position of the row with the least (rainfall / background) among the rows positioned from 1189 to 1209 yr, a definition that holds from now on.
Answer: 1191.0 yr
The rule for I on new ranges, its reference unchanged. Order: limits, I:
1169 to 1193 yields 1183.0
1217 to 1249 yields 1243.0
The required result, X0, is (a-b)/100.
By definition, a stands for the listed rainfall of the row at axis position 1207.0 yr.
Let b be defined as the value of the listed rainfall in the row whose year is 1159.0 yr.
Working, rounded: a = 6.988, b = 5.777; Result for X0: 0.012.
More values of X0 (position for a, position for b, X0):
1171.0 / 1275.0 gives 0.000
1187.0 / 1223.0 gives 0.001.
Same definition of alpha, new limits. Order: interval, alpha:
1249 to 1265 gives 17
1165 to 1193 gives 34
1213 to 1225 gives 39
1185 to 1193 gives 37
